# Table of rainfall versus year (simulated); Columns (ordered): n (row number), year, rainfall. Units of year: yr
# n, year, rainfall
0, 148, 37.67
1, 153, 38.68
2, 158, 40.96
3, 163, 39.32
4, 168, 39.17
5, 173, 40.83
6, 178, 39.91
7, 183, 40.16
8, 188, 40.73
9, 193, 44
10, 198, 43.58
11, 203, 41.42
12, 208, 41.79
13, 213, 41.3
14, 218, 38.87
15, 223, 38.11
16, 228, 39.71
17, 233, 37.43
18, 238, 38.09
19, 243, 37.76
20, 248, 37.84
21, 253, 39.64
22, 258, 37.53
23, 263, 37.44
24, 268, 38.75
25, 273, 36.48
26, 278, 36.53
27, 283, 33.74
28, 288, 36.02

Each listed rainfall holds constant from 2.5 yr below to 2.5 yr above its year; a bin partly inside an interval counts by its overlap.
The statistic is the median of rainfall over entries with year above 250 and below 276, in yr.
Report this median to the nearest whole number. 38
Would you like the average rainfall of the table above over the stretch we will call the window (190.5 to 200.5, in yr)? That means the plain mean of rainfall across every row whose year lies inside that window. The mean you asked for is 44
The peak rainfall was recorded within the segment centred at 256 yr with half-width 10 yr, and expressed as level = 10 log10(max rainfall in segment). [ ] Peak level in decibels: 16.0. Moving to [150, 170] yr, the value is 16.1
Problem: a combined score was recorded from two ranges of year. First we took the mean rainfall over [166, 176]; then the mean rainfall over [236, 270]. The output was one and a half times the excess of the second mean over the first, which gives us -2.8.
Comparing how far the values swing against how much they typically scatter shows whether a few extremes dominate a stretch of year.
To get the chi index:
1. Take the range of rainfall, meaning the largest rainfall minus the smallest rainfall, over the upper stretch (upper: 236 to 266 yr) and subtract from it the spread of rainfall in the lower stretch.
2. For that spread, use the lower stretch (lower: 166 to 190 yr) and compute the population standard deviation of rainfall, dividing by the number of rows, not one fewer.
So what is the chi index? 1.6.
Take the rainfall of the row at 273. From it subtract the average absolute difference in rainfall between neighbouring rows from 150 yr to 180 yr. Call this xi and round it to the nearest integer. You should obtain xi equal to 35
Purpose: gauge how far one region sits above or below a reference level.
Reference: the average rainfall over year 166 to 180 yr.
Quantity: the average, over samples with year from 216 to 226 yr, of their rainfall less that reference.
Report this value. -1.5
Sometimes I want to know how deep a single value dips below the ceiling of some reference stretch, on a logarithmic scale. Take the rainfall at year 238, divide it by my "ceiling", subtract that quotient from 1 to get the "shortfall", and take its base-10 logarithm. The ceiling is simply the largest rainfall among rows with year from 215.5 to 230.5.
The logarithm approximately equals -1.39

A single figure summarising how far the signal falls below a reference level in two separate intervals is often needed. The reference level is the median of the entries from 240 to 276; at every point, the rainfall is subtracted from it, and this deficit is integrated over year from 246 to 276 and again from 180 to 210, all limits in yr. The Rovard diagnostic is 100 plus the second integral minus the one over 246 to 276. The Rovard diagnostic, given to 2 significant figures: -20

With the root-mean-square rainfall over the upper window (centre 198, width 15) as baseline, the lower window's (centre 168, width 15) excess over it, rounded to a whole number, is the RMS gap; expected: -3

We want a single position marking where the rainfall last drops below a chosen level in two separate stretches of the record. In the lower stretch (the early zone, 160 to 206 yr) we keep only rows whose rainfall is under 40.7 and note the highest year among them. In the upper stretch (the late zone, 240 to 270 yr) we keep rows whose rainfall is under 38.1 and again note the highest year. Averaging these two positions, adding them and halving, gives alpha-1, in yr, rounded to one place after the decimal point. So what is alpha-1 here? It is 223.0 yr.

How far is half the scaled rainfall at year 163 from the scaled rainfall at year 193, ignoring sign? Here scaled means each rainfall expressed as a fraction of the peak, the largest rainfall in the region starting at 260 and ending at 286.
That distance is 0.63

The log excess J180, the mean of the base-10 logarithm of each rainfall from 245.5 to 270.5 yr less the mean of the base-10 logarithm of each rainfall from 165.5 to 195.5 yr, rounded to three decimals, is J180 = -0.028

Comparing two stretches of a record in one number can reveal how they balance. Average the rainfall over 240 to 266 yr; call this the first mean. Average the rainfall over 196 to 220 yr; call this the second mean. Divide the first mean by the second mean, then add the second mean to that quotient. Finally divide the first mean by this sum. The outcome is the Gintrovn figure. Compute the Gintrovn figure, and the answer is 0.899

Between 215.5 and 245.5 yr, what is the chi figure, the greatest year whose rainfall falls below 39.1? 243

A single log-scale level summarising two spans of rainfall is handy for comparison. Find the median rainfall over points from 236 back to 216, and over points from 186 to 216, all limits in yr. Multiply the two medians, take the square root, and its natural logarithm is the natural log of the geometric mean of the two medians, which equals 3.69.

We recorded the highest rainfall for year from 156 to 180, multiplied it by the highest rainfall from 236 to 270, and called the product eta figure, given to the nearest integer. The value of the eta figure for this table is 1624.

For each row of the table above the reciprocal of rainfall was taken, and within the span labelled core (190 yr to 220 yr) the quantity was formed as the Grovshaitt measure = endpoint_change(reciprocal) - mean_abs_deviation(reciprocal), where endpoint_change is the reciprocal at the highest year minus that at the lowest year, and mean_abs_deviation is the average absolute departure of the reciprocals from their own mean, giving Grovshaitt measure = 0.0023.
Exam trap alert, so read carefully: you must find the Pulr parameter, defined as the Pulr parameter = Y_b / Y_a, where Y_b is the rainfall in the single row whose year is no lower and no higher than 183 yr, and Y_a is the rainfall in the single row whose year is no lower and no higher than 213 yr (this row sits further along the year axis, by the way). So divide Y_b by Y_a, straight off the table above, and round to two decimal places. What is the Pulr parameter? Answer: 0.97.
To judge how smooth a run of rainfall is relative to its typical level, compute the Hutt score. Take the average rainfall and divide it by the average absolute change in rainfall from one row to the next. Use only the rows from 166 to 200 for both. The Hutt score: 34.9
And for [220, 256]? 34.1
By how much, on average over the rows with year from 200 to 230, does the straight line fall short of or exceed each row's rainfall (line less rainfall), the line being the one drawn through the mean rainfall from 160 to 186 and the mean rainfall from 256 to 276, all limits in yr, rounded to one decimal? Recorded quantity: -1.4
